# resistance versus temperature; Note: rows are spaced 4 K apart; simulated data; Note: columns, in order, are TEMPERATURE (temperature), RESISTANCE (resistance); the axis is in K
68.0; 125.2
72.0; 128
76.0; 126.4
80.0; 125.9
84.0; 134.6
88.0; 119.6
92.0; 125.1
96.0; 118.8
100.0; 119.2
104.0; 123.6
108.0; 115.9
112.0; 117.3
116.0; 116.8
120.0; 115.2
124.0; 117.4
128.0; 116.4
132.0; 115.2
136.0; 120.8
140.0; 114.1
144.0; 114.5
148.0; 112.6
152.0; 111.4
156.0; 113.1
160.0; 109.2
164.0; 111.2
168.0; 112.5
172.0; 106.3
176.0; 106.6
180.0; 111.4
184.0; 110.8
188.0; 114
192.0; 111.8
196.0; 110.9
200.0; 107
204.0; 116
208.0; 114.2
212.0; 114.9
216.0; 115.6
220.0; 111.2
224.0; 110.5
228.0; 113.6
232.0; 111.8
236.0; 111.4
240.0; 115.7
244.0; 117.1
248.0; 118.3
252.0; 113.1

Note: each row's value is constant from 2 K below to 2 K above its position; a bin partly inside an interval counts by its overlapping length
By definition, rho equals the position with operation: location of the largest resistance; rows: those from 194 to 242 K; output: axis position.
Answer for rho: 204.0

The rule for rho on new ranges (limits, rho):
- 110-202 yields 136.0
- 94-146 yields 104.0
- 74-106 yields 84.0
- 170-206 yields 204.0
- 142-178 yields 144.0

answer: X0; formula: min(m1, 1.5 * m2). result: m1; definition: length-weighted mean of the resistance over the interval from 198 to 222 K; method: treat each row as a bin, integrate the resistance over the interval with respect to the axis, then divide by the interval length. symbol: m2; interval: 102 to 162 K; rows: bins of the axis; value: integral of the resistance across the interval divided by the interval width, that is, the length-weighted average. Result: 113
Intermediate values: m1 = 113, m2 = 116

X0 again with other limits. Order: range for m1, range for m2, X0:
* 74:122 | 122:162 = 122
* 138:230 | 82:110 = 112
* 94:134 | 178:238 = 118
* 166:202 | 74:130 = 110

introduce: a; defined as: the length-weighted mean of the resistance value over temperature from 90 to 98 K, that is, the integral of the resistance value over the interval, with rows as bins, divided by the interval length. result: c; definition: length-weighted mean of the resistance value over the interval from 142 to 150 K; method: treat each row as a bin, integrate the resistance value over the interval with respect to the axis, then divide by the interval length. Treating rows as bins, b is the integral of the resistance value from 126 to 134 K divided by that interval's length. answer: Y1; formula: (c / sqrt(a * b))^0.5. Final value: 0.98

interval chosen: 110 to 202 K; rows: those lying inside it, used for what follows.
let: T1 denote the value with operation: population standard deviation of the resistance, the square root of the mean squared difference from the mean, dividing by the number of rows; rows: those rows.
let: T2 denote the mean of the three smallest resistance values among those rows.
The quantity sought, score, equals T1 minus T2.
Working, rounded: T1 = 3.6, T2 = 107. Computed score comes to -103.1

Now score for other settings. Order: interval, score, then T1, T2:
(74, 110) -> -112.7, 5.3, 118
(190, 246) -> -106.8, 2.7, 109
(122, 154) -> -110.0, 2.7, 113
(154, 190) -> -104.8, 2.6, 107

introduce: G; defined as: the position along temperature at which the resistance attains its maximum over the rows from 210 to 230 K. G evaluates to 216.0 K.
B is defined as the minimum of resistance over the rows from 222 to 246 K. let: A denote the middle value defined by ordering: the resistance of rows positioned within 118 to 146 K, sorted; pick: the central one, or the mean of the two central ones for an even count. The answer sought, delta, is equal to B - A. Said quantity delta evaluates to -5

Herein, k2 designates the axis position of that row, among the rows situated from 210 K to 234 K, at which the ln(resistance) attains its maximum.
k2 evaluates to 216.0 K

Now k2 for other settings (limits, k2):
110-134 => 124.0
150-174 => 156.0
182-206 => 204.0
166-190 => 188.0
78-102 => 84.0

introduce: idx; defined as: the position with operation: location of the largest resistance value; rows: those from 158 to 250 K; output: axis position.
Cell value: 248.0 K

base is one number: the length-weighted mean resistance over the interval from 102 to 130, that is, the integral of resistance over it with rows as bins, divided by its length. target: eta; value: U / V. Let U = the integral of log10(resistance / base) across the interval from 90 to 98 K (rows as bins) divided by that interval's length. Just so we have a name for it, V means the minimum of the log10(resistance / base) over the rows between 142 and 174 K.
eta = -0.37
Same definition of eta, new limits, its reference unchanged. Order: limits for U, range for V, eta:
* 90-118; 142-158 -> -0.31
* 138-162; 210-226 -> 0.71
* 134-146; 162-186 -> 0.09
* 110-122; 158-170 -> 0.13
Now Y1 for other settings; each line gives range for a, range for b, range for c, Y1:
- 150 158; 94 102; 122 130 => 1.01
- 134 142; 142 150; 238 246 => 1.00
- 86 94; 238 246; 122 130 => 0.99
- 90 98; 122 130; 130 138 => 0.99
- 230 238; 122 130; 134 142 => 1.01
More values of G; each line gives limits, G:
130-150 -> 136.0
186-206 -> 204.0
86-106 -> 92.0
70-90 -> 84.0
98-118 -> 104.0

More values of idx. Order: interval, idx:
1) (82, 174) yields 84.0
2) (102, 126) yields 104.0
